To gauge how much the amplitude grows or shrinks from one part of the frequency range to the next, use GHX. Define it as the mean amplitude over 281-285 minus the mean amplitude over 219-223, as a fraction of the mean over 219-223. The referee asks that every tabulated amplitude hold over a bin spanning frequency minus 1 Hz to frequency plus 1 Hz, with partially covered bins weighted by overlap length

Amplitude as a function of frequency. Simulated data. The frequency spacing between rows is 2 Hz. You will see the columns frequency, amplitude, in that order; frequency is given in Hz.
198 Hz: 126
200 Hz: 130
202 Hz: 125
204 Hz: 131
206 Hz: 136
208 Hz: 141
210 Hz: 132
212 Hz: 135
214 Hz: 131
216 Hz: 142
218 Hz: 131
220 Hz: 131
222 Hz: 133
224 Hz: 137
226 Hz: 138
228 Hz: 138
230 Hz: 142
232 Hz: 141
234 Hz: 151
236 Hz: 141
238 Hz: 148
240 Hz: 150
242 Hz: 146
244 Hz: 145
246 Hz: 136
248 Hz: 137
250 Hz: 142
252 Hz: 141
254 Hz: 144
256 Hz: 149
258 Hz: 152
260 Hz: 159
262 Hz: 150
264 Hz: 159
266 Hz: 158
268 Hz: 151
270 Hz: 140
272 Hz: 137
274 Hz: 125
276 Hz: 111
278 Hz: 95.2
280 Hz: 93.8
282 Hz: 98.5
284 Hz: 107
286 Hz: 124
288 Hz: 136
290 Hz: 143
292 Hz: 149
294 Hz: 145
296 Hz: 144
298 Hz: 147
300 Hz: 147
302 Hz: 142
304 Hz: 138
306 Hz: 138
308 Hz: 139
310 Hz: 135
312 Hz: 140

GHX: -0.22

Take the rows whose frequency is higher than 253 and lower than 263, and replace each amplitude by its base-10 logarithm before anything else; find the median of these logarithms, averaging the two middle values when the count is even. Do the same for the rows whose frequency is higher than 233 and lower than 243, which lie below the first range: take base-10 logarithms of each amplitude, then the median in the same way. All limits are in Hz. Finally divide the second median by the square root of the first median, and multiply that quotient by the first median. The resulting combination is 3.20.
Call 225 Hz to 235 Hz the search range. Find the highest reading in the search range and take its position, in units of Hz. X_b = 234 Hz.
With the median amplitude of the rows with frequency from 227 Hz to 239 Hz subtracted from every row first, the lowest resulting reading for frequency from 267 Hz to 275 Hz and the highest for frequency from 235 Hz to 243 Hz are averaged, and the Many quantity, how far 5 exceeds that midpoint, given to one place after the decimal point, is 9.0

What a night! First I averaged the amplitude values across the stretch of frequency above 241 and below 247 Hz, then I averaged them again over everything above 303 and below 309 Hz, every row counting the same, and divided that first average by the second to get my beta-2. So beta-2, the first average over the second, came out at 1.03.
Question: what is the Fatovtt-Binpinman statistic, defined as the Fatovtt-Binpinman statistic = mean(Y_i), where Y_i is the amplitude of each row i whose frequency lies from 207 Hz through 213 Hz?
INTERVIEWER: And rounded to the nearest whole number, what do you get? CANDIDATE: 136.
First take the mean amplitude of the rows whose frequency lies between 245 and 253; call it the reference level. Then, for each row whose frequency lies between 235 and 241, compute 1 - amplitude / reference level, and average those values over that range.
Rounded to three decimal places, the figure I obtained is -0.053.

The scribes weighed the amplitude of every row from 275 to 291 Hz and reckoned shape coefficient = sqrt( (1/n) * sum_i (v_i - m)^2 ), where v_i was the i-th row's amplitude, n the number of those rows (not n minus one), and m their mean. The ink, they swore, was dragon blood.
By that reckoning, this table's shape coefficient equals 18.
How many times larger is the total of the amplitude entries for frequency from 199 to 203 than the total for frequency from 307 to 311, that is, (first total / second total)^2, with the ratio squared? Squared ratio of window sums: 0.87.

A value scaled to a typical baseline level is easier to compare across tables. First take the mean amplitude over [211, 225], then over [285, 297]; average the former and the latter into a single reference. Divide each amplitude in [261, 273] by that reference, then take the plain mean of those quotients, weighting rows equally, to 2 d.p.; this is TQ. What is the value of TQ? 1.09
